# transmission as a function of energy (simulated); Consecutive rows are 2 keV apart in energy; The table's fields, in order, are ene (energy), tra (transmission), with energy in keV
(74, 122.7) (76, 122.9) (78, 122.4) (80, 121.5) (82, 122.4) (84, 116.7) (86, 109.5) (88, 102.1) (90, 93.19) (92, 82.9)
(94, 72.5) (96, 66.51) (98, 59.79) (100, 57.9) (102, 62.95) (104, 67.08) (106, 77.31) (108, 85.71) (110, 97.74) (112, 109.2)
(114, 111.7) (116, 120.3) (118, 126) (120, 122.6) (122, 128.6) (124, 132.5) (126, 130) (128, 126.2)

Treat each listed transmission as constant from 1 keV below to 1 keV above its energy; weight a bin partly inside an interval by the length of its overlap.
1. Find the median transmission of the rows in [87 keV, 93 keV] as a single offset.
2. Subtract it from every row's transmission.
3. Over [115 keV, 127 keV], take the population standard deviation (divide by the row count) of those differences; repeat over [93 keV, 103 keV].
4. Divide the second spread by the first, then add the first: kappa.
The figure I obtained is 5.4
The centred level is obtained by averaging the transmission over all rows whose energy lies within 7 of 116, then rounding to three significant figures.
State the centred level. 117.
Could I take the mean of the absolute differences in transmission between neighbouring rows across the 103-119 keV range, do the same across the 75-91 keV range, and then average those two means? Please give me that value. 6.5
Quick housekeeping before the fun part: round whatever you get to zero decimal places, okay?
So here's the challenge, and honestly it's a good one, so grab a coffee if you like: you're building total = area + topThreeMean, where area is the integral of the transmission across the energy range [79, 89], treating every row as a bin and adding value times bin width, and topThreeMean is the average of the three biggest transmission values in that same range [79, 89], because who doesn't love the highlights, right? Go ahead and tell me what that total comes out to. 1265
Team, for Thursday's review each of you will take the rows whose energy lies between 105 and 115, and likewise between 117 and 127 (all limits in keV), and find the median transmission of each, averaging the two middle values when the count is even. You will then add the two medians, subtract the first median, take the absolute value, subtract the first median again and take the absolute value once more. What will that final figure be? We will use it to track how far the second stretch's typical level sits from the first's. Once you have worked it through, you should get 31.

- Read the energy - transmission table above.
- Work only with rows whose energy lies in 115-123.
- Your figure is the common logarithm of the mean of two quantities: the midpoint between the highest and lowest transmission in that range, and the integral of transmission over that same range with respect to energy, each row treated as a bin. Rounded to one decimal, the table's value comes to 2.7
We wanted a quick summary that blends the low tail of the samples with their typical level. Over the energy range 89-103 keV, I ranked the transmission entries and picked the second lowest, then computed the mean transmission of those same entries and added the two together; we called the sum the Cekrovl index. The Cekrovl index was 131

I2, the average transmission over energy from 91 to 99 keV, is 70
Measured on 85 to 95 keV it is 92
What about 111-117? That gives 114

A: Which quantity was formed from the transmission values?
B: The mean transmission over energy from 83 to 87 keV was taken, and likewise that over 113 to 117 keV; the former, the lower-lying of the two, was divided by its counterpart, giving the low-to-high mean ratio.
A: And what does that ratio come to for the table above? 1.0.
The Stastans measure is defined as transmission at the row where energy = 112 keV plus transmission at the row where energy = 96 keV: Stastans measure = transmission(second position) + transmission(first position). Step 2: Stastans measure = 176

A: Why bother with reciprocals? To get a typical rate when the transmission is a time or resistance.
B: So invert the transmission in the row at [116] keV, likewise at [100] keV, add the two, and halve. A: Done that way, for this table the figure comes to 0.013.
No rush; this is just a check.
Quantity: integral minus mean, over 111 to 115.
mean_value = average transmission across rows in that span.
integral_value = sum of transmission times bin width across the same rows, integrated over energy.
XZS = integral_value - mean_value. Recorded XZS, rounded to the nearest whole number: 331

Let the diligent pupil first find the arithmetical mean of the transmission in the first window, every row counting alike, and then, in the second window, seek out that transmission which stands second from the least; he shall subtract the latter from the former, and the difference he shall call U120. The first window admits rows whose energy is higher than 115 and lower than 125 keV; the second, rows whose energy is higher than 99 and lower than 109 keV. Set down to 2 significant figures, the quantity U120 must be 63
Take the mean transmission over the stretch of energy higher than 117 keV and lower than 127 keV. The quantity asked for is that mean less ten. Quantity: 118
